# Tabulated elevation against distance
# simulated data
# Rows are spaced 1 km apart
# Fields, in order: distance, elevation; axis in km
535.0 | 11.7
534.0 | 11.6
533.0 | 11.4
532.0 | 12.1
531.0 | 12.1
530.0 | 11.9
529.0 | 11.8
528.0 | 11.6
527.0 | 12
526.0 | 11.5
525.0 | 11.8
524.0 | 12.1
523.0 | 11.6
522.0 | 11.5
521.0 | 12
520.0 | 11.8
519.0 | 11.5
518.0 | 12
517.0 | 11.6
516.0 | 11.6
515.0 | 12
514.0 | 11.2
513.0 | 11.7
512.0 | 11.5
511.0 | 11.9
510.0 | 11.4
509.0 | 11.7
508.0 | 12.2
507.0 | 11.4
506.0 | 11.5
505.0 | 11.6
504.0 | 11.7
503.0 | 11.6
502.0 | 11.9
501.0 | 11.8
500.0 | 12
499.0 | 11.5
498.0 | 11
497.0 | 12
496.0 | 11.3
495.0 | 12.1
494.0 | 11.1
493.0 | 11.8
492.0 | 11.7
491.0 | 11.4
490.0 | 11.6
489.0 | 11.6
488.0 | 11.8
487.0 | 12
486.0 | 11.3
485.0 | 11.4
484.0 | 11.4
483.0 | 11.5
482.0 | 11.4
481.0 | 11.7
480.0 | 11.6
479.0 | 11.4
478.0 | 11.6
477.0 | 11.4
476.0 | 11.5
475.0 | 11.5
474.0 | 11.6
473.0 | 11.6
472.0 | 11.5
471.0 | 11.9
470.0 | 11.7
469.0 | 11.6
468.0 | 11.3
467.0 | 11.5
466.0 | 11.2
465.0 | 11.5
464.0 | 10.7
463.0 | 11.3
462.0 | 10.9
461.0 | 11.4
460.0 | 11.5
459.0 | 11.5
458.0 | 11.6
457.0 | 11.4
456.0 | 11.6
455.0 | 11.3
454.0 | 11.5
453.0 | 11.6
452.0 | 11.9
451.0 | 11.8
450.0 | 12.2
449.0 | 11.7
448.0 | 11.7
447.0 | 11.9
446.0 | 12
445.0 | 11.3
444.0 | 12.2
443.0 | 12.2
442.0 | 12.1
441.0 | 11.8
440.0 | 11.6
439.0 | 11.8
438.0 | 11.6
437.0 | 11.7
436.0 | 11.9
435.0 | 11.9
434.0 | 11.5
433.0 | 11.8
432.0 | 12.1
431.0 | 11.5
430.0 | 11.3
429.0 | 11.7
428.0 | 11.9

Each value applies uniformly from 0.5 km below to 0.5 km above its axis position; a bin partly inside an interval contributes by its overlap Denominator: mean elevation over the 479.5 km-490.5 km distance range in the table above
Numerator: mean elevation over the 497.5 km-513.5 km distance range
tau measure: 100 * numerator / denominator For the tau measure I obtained 100.7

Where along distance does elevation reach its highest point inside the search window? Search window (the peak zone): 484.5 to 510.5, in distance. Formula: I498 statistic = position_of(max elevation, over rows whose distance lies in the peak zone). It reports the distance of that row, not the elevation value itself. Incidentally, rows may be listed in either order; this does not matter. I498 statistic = 508.0 km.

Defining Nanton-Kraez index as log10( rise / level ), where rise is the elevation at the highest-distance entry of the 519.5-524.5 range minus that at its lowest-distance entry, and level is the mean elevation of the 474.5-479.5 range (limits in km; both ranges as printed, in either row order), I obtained -1.58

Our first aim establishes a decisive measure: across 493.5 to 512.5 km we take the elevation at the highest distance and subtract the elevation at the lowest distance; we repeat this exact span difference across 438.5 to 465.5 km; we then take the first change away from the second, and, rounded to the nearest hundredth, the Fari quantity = -0.70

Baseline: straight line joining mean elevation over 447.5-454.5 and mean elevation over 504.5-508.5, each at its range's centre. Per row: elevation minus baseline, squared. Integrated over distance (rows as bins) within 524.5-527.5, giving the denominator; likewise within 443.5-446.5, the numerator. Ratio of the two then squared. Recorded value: 6.8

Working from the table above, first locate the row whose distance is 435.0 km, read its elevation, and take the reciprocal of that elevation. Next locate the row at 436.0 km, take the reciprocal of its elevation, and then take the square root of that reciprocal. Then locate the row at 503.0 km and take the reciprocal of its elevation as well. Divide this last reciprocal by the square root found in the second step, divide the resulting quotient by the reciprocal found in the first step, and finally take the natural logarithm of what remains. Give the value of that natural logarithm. 1.26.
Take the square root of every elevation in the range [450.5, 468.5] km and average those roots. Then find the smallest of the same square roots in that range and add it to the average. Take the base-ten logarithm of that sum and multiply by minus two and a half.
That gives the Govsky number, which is -2.06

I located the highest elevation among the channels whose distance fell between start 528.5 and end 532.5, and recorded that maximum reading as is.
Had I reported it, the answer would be 12.1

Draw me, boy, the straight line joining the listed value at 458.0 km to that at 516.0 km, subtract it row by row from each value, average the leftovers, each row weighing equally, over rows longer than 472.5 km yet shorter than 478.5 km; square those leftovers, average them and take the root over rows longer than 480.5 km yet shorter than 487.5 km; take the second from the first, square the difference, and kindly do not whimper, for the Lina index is 0.092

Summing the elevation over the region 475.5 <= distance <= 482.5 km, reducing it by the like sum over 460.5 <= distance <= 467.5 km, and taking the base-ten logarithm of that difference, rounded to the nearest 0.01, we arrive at 0.32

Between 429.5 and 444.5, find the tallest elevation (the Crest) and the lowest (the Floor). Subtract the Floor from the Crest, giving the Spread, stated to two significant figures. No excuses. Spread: 0.90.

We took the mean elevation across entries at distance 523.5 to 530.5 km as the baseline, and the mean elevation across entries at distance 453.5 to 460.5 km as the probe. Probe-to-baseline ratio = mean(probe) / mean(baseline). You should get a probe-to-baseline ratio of 0.97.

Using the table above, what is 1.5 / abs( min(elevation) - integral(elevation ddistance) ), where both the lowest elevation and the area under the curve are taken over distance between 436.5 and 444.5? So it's 0.0180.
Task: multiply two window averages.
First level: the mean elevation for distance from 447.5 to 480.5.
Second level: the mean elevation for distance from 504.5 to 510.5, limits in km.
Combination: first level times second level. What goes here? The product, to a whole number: 134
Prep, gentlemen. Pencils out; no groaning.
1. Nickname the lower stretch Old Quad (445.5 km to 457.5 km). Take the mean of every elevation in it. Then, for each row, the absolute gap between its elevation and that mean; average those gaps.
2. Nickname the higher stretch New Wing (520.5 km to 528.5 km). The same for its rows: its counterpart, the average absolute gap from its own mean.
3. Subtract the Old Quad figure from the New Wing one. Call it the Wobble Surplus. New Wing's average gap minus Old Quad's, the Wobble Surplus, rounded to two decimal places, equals 0.01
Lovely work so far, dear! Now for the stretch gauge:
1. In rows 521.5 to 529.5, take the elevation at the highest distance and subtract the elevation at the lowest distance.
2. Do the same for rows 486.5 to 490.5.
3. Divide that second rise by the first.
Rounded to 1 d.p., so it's -1.3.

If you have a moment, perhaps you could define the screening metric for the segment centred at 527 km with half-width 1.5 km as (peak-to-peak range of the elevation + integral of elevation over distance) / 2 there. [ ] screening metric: 17.8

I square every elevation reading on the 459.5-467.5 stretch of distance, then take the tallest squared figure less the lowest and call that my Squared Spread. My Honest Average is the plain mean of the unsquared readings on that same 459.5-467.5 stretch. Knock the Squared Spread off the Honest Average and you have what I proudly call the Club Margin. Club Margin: -7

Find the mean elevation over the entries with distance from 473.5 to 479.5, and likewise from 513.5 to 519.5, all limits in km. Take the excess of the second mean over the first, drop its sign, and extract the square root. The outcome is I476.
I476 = 0.387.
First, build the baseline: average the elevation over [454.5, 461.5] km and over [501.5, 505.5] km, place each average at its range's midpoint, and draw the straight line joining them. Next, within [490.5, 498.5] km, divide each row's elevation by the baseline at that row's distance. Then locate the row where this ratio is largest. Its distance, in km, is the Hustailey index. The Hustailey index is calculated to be 495.0 km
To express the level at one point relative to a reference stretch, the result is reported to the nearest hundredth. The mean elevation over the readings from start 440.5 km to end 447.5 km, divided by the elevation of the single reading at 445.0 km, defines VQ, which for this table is 1.06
